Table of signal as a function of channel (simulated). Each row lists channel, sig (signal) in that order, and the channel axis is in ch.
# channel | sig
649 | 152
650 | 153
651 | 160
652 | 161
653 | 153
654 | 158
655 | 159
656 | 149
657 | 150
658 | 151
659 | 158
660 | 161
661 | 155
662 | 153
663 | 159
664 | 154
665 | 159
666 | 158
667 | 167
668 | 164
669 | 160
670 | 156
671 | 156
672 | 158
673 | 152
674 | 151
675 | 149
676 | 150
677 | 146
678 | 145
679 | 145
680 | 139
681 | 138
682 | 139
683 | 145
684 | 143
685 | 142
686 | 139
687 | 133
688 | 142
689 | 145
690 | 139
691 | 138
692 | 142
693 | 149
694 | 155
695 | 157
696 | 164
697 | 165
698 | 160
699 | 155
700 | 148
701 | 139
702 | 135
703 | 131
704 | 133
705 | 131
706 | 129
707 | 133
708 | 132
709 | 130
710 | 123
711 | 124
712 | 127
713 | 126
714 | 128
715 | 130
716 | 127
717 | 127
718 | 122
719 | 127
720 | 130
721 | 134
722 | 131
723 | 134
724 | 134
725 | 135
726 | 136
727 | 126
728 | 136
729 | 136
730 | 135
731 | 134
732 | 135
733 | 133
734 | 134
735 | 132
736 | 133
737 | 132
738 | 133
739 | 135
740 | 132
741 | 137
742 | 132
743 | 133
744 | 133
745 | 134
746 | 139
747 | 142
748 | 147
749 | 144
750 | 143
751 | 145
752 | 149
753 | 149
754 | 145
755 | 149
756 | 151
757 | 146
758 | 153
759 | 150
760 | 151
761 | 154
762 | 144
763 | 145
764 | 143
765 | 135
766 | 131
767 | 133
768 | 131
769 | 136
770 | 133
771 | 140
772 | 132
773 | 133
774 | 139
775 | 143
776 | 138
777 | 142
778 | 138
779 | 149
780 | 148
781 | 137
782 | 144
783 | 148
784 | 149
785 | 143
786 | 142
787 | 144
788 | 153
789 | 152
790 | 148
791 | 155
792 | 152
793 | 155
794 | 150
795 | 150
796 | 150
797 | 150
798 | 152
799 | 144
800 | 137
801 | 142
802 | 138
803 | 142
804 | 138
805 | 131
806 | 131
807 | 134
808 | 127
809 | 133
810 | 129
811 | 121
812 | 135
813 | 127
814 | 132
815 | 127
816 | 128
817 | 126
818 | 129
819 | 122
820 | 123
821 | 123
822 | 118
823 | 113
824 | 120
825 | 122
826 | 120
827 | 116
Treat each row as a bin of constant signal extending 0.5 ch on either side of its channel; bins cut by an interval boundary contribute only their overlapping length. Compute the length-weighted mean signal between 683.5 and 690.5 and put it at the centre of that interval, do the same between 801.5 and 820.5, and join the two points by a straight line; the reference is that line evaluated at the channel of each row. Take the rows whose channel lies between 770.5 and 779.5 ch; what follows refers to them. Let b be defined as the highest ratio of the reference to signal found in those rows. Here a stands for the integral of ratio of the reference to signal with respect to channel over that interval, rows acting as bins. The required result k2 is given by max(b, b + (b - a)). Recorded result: 1.01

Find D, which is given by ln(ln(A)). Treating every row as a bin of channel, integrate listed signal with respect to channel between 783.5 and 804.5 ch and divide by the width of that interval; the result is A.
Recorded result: 1.61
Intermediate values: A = 147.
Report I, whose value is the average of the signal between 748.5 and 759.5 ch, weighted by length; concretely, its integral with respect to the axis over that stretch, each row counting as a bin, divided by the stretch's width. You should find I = 148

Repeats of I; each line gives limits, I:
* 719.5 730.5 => 133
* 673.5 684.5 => 145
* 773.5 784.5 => 143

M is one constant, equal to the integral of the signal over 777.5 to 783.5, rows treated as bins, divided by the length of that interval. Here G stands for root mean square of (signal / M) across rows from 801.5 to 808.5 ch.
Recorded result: 0.93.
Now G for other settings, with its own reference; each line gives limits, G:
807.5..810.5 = 0.90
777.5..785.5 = 1.00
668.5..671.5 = 1.09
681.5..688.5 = 0.98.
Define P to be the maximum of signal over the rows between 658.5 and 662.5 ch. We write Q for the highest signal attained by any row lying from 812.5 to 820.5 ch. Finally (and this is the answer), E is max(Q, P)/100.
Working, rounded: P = 161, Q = 132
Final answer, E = 1.61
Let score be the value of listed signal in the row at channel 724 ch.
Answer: 134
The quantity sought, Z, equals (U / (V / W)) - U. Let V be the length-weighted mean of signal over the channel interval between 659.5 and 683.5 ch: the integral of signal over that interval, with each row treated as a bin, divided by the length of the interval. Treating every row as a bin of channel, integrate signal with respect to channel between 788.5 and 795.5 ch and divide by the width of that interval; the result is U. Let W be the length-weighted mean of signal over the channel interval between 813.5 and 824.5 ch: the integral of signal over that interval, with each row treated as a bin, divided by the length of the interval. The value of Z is -29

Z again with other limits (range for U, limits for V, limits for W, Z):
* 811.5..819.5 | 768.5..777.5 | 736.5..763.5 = 5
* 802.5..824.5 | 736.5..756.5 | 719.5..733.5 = -6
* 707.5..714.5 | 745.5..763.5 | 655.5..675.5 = 8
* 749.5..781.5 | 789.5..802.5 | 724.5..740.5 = -14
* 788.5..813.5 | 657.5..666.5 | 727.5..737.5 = -20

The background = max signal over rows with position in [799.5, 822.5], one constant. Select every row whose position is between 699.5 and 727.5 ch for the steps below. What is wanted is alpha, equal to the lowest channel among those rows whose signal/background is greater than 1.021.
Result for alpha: 700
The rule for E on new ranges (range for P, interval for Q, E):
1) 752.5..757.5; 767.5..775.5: 1.51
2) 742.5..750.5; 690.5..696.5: 1.64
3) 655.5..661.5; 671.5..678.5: 1.61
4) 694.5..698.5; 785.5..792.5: 1.65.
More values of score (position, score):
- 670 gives 156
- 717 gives 127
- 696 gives 164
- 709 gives 130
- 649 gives 152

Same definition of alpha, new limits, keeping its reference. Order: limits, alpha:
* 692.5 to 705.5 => 693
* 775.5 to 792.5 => 779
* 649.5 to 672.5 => 650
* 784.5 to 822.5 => 788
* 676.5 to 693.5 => 677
